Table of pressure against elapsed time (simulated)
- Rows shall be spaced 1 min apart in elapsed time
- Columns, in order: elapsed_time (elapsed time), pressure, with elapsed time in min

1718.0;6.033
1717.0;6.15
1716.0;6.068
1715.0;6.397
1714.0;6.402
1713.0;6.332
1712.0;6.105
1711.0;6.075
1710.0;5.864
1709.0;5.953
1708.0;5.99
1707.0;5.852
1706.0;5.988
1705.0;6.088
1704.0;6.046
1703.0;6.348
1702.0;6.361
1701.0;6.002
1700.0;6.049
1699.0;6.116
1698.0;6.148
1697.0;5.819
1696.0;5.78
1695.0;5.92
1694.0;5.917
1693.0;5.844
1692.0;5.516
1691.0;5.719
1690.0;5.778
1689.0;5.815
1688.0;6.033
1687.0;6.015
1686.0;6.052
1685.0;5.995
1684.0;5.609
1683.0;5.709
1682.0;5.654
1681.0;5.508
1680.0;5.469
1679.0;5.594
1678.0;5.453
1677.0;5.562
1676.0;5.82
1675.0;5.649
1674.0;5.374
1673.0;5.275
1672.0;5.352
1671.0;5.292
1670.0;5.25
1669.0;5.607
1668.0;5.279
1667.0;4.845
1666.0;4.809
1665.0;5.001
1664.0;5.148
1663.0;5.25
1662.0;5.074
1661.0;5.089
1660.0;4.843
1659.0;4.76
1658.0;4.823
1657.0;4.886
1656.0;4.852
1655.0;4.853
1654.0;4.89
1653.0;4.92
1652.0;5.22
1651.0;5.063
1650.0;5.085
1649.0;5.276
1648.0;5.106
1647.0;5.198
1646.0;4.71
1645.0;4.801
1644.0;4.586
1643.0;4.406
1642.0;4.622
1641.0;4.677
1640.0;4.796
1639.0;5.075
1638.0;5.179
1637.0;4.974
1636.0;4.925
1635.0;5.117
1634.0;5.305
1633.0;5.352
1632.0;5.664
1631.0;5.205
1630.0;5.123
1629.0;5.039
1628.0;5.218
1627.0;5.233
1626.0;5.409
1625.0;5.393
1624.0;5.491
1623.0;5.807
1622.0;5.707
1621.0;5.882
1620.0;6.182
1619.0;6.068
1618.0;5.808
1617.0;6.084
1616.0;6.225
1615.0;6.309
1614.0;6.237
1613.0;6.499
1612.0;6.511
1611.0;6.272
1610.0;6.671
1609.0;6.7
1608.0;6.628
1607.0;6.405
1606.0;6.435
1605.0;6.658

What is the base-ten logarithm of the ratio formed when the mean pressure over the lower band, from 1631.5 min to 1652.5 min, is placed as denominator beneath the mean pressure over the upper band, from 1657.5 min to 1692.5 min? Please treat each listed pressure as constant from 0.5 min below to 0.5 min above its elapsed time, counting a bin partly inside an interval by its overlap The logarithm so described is 0.04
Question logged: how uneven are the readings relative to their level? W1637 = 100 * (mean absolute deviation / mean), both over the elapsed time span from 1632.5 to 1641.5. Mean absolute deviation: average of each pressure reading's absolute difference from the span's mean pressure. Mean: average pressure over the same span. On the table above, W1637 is 3.5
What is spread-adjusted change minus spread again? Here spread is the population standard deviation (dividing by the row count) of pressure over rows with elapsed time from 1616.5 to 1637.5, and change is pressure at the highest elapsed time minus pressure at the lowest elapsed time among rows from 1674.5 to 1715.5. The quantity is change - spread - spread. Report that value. 0.0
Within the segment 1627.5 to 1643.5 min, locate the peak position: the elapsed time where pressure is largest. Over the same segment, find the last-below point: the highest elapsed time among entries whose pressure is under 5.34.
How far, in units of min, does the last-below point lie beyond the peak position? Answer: 11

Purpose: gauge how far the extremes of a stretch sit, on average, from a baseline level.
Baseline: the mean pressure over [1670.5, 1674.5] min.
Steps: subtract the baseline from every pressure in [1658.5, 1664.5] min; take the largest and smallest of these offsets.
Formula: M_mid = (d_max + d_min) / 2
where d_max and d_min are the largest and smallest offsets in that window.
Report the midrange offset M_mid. -0.32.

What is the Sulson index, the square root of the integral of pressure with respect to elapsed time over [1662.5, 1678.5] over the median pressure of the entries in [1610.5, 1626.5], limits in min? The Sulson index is 3.74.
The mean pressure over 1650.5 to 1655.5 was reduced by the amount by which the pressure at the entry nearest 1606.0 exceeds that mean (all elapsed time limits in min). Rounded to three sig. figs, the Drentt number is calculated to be 3.54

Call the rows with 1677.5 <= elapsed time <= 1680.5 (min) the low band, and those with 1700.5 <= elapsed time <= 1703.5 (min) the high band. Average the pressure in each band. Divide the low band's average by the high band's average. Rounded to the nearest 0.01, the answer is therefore 0.88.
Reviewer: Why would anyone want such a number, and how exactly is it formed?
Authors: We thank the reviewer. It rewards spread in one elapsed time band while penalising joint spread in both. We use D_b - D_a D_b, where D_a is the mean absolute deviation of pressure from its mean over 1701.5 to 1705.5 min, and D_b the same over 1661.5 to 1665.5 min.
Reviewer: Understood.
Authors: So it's 0.069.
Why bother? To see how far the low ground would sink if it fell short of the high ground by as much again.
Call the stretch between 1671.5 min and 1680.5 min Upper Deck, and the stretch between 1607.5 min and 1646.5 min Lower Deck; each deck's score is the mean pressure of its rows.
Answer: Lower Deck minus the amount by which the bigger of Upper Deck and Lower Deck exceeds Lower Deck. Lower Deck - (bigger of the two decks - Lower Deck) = 5.5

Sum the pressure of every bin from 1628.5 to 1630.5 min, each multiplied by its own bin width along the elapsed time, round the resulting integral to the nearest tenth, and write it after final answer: 10.2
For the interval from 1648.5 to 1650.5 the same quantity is 10.4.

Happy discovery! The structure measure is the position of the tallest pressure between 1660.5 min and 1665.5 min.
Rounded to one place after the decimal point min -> 1663.0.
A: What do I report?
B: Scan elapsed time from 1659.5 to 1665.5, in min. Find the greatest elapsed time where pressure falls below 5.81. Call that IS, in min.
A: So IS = 1665.0 min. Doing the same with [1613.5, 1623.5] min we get 1623.0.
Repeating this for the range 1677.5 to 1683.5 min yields 1683.0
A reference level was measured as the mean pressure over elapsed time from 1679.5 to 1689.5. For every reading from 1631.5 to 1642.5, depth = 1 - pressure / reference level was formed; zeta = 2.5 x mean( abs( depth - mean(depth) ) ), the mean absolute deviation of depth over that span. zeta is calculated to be 0.10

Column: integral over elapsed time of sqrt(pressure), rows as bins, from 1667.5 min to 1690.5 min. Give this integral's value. 54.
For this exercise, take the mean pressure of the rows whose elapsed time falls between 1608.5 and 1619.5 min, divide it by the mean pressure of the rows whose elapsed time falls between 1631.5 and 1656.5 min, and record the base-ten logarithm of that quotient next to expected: 0.10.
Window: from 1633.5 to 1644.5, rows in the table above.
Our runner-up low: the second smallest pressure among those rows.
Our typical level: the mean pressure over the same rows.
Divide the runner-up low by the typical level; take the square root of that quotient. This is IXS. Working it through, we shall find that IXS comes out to 0.970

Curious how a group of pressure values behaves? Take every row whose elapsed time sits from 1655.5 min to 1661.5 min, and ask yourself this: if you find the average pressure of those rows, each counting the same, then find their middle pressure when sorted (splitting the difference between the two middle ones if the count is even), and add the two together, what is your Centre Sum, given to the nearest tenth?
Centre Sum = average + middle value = 9.7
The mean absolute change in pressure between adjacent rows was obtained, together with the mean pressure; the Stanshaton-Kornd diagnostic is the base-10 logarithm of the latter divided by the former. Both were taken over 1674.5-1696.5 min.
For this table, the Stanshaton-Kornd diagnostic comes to 1.65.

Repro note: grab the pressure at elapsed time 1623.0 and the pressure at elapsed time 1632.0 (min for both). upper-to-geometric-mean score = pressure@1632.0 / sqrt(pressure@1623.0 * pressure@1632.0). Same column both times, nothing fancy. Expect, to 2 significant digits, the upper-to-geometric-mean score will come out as 0.99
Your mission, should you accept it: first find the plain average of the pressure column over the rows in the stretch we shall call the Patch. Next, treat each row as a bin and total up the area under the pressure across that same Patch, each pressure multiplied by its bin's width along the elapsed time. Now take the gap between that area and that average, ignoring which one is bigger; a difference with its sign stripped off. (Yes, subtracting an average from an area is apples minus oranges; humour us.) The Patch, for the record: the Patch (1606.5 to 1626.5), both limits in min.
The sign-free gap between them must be 116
